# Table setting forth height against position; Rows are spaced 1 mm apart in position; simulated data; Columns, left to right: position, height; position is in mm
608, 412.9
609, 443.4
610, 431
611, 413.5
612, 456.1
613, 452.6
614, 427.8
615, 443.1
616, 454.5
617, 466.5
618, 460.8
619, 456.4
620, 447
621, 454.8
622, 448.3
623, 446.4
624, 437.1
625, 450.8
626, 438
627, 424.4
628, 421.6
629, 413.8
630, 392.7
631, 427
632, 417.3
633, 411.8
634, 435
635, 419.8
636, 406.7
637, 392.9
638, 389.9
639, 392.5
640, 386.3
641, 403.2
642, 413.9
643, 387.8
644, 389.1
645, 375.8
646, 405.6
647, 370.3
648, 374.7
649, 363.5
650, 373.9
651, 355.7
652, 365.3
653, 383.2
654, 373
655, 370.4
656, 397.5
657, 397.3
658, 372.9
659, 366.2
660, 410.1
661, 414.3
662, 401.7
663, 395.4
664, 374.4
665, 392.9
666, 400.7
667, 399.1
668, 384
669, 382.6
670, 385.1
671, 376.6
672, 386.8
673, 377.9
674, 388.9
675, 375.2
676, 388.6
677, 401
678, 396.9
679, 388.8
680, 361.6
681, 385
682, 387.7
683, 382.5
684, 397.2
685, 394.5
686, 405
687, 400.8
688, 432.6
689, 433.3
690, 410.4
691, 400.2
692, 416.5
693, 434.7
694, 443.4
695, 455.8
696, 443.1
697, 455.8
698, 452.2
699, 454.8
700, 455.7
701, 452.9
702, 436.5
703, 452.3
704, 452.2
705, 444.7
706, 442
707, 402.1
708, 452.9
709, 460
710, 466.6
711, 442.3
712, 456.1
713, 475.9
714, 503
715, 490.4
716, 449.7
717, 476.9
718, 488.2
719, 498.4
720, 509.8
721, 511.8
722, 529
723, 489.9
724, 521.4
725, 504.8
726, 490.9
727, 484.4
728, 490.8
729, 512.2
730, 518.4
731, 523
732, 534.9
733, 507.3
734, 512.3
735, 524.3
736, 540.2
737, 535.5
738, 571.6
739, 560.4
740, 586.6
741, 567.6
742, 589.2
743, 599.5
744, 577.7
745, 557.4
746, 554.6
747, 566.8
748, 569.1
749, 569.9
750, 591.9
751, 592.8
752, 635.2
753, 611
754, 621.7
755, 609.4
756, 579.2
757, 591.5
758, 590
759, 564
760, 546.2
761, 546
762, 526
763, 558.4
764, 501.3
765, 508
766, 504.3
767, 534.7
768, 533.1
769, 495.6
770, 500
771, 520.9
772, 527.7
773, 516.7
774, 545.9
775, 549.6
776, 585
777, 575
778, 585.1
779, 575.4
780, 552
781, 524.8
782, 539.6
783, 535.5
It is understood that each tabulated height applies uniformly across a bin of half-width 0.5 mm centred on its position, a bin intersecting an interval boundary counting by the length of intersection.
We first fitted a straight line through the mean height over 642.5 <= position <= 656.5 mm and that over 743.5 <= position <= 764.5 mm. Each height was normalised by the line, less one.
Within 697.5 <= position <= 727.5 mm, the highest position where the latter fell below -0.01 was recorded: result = 727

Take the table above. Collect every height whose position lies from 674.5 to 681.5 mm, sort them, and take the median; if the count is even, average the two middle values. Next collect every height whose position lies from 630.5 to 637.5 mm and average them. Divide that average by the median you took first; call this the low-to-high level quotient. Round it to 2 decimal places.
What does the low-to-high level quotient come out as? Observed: 1.07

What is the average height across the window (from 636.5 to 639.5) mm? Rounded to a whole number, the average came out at 392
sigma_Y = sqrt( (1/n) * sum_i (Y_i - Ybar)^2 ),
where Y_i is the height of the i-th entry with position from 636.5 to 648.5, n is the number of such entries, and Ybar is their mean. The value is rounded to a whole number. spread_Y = 12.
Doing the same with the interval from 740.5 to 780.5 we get 35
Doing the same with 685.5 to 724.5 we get 33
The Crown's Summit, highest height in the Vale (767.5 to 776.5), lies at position 776 mm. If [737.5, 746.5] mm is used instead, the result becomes 743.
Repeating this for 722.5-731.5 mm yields 731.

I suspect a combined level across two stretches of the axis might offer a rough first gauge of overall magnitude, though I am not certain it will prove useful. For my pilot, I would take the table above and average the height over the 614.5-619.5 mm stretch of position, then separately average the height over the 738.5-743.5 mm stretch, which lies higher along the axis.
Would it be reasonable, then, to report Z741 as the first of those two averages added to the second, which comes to 1037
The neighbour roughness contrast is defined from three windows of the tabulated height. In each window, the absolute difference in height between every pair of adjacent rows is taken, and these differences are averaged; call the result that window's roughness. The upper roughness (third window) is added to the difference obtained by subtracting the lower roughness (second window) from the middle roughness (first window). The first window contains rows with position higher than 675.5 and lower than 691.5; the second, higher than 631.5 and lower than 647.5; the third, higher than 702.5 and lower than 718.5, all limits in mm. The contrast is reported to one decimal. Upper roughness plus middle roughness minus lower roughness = 17.1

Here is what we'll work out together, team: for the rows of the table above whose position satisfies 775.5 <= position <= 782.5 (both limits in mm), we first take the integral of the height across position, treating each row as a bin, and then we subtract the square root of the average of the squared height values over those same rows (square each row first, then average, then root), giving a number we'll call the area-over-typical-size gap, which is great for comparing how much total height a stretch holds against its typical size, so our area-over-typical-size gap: 3374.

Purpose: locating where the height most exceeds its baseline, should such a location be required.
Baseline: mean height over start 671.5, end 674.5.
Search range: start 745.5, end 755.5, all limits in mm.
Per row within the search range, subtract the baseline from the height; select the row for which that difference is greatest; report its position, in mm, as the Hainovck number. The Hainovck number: 752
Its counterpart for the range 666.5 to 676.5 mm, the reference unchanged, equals 667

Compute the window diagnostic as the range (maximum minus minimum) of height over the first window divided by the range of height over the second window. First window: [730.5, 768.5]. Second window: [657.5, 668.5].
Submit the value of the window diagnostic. 2.8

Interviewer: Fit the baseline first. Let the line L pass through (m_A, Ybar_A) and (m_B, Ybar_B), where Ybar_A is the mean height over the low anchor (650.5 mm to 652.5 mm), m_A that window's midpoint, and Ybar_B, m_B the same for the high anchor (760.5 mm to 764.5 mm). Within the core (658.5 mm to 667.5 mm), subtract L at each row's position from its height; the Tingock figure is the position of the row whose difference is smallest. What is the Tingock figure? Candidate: 659 mm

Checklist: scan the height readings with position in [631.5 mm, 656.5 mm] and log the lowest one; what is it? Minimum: 355.7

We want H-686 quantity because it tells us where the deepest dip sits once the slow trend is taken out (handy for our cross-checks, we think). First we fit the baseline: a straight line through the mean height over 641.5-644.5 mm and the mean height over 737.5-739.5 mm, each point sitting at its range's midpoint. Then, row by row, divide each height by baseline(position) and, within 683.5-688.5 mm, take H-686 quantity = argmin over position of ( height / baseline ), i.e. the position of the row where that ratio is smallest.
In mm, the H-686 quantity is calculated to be 685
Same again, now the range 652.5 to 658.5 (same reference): 658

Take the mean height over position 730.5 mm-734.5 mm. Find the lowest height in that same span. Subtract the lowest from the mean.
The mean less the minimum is 12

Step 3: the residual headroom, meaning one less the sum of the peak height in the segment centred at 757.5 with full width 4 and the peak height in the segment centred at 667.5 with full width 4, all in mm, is -991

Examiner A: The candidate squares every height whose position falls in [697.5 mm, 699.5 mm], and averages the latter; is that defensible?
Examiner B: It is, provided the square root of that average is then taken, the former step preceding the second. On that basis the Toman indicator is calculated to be 454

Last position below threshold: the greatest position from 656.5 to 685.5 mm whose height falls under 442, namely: 685 mm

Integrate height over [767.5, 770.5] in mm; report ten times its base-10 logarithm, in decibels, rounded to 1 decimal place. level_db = 31.8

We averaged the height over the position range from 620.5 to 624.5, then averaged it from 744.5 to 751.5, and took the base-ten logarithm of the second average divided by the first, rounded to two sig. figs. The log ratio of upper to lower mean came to 0.11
